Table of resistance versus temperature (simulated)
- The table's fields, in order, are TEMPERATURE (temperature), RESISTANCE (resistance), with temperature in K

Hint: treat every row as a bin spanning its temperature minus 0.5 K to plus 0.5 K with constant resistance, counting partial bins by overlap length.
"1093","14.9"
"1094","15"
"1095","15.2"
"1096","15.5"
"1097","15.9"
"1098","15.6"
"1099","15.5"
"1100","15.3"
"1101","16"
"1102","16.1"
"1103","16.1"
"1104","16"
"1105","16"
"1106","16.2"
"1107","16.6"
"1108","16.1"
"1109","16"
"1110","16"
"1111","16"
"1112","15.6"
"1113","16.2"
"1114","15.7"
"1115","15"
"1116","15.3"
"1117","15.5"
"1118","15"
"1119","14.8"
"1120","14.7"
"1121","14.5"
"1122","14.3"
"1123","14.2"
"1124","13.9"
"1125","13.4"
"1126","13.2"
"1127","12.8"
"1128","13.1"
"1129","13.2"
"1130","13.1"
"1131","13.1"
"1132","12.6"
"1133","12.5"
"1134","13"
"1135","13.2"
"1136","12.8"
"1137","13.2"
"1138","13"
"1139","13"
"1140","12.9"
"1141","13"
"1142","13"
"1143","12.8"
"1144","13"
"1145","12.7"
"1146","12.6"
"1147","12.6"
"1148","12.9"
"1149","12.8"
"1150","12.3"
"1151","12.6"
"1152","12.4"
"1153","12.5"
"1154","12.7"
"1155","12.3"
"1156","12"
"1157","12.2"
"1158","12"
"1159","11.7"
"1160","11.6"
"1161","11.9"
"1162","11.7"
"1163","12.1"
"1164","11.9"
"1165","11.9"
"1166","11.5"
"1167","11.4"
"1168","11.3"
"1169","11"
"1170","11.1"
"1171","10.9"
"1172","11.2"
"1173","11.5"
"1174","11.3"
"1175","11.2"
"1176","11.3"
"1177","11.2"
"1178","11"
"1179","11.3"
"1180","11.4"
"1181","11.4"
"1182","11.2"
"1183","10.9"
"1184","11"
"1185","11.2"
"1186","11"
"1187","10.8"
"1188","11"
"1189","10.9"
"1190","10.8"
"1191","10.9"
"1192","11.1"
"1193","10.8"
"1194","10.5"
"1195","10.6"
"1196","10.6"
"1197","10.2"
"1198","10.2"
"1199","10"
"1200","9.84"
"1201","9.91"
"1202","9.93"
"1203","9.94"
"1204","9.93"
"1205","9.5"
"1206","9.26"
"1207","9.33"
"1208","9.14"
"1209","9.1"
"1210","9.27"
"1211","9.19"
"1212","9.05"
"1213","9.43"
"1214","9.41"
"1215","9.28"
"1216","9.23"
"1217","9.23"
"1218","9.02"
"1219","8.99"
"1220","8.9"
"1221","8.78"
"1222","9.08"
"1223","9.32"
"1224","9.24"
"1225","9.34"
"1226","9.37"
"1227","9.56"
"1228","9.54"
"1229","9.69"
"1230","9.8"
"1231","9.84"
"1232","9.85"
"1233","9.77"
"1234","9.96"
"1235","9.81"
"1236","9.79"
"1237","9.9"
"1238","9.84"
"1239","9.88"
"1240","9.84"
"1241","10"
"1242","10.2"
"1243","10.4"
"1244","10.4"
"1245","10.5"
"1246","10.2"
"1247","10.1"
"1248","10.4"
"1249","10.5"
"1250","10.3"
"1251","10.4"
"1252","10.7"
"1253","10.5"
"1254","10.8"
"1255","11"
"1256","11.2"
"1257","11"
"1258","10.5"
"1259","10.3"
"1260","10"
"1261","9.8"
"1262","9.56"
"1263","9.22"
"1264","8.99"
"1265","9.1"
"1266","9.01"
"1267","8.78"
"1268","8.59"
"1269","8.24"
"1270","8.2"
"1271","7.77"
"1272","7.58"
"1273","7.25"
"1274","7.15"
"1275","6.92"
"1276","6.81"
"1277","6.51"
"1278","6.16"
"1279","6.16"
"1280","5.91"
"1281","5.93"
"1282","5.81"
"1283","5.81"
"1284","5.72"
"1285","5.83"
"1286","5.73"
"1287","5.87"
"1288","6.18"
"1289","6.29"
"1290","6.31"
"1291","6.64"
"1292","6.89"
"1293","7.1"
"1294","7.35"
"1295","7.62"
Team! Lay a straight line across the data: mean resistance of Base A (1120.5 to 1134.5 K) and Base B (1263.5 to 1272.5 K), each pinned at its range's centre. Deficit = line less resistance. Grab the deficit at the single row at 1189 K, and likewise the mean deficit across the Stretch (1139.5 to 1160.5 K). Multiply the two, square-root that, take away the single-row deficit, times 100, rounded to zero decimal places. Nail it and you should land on -17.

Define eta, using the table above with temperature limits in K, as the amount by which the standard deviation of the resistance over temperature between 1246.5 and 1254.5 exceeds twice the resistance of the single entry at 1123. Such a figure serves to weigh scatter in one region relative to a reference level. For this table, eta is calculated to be -28.2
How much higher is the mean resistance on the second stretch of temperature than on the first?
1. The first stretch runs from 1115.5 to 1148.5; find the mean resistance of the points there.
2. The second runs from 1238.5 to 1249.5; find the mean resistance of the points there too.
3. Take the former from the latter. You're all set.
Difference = -3.2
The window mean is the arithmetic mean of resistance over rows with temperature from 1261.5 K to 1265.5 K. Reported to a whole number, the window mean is 9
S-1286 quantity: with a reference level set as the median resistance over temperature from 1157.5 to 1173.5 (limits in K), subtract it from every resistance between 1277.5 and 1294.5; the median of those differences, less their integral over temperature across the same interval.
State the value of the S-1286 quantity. 85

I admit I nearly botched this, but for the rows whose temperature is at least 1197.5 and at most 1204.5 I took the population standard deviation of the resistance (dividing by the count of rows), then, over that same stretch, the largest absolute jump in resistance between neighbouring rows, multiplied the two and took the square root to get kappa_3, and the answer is 0.15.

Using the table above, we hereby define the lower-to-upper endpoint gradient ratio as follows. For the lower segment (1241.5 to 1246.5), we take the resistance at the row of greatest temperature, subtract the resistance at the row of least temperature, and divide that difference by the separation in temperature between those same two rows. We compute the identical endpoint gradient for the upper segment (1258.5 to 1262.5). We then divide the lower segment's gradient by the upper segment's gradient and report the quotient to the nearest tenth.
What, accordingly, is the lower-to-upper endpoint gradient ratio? 0.0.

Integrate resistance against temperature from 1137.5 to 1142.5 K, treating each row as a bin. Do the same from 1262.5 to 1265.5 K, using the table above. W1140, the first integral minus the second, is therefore 38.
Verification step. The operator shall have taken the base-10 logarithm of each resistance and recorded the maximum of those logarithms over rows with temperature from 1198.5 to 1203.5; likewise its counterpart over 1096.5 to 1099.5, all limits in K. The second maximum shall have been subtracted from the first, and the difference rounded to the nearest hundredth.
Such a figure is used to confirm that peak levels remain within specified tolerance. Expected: -0.20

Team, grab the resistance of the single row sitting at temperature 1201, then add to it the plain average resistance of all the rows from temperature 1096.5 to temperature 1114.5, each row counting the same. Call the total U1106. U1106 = 25.8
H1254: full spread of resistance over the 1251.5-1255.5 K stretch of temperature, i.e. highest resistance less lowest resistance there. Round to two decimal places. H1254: 0.50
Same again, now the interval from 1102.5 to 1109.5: 0.60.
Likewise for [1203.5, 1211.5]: 0.83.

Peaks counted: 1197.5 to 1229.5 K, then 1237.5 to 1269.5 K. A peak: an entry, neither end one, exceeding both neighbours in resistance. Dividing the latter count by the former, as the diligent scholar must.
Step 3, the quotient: 1.00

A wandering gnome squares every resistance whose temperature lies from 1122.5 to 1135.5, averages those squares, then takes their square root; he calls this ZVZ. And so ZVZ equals 13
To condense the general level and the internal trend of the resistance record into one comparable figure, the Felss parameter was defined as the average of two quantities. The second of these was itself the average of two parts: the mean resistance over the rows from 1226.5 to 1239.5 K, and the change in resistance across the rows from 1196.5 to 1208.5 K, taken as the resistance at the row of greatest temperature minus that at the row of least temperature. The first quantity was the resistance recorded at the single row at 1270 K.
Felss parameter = 6.3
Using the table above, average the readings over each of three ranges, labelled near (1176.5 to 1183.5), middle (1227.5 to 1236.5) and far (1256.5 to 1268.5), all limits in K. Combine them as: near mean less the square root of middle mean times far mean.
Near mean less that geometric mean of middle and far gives 2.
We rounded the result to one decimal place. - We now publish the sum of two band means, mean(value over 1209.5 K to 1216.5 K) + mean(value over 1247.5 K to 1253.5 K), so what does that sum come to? 19.7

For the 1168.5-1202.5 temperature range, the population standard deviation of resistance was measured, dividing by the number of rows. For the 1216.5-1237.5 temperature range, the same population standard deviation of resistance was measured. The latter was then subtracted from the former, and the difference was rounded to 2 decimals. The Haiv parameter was 0.10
